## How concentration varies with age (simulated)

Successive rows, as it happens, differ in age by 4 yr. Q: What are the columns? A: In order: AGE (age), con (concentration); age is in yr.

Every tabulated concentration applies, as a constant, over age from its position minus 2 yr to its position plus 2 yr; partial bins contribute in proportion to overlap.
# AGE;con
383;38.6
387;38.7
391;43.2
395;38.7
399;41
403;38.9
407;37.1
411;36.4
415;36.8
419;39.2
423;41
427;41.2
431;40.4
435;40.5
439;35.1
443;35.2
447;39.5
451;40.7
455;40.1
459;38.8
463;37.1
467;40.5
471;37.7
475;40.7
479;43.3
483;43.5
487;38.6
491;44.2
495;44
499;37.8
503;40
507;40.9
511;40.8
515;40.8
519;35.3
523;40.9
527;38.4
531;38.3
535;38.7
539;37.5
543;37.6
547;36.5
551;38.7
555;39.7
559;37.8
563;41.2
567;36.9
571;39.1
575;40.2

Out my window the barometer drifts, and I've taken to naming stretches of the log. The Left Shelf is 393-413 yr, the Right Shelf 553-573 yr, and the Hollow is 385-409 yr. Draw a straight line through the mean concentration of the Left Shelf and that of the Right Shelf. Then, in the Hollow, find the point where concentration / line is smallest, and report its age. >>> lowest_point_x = 407 yr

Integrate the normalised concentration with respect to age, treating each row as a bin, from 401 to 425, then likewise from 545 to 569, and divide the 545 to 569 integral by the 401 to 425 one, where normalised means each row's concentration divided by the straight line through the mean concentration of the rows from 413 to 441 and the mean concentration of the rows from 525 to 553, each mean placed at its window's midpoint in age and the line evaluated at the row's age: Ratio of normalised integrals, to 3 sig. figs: 1.05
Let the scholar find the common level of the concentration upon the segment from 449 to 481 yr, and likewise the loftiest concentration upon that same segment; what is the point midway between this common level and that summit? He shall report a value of 41.6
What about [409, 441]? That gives 40.0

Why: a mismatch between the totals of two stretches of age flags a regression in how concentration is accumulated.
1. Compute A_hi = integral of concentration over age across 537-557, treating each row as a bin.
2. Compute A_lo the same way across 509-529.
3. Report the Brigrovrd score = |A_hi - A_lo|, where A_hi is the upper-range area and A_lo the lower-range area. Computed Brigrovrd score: 25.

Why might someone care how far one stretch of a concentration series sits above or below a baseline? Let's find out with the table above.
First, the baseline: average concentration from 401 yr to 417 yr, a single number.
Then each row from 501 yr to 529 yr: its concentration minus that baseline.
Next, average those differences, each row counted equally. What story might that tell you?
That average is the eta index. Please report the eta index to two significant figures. 2.3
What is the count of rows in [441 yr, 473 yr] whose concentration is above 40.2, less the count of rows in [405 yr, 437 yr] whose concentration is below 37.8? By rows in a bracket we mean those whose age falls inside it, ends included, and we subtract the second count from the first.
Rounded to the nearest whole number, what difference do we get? -1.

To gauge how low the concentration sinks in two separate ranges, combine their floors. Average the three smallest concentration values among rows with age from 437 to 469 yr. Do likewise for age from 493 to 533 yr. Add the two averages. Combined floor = 72.9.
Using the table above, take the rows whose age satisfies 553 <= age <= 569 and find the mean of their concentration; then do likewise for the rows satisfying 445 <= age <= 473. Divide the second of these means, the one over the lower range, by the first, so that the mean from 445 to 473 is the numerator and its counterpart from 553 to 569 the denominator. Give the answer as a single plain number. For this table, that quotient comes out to 1.01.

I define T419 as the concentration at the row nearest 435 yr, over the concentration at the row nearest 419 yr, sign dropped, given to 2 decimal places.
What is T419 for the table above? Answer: 1.03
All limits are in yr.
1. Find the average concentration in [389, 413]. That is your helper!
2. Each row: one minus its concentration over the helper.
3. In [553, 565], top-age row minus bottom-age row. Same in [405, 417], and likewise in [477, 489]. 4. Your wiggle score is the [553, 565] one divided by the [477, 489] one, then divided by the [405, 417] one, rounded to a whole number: -42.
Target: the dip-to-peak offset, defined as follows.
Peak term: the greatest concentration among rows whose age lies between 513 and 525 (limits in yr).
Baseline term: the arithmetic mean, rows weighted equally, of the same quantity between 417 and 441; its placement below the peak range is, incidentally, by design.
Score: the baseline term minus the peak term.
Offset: -1.3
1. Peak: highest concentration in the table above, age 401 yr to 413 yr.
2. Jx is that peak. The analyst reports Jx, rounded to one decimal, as 38.9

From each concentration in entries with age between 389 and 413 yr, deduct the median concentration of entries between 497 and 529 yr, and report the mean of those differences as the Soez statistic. -1.18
